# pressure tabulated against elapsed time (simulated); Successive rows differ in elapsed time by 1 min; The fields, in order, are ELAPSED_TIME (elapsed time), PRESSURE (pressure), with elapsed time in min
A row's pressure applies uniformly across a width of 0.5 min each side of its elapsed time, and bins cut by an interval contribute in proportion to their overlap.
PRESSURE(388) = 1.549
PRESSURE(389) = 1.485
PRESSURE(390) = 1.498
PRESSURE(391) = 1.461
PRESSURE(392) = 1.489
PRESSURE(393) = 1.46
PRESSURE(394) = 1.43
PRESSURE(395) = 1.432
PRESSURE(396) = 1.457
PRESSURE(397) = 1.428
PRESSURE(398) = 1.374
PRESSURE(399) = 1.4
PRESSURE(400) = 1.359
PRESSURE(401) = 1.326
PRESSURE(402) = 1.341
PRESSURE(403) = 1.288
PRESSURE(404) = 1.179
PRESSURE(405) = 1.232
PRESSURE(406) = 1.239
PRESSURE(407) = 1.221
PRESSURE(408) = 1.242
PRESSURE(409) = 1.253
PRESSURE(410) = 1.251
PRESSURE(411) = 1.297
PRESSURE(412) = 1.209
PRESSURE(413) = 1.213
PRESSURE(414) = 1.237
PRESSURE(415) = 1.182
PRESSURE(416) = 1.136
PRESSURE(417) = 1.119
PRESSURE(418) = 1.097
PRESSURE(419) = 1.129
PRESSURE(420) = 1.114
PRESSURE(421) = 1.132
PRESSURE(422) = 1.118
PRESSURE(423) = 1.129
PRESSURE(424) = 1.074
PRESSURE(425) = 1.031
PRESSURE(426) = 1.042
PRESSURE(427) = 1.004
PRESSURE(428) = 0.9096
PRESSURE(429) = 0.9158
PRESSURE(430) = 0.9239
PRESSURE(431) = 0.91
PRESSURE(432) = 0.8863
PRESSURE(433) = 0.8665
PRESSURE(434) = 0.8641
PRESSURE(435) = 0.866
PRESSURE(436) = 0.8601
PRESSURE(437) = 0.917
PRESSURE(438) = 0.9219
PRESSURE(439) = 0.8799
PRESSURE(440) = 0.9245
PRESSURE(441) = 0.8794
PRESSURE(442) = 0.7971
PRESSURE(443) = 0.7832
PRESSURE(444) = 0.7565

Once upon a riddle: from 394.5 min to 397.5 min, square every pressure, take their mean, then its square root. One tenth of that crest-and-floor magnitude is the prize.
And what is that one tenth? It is 0.14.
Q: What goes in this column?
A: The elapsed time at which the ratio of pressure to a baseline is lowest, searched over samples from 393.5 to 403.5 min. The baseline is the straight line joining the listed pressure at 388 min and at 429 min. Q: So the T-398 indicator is 403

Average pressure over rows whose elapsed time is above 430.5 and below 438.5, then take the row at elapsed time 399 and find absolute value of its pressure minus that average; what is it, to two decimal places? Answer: 0.51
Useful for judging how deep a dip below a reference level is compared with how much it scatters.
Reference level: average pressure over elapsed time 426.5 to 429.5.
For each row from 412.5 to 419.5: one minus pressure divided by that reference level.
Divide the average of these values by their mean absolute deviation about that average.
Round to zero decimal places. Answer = -5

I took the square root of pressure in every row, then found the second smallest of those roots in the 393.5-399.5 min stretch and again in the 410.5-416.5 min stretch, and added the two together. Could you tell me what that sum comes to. 2.27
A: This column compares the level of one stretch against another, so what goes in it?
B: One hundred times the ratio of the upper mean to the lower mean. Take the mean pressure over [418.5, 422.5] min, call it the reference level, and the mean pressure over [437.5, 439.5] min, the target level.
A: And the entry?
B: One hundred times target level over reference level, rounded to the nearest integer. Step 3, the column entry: 80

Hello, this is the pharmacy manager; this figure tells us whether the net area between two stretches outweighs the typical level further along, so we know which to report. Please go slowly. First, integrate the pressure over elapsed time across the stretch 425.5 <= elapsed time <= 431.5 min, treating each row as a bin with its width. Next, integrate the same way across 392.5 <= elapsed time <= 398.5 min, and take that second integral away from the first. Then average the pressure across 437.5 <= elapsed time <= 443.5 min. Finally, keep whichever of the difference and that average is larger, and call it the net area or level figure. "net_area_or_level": 0.864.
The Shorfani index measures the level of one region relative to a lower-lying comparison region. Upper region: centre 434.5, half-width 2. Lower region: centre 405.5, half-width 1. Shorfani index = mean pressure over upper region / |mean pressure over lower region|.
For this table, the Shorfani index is 0.70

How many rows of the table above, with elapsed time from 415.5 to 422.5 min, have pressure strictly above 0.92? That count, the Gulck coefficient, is 7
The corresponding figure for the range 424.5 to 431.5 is 4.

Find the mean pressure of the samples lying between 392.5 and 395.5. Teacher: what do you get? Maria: 1.44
